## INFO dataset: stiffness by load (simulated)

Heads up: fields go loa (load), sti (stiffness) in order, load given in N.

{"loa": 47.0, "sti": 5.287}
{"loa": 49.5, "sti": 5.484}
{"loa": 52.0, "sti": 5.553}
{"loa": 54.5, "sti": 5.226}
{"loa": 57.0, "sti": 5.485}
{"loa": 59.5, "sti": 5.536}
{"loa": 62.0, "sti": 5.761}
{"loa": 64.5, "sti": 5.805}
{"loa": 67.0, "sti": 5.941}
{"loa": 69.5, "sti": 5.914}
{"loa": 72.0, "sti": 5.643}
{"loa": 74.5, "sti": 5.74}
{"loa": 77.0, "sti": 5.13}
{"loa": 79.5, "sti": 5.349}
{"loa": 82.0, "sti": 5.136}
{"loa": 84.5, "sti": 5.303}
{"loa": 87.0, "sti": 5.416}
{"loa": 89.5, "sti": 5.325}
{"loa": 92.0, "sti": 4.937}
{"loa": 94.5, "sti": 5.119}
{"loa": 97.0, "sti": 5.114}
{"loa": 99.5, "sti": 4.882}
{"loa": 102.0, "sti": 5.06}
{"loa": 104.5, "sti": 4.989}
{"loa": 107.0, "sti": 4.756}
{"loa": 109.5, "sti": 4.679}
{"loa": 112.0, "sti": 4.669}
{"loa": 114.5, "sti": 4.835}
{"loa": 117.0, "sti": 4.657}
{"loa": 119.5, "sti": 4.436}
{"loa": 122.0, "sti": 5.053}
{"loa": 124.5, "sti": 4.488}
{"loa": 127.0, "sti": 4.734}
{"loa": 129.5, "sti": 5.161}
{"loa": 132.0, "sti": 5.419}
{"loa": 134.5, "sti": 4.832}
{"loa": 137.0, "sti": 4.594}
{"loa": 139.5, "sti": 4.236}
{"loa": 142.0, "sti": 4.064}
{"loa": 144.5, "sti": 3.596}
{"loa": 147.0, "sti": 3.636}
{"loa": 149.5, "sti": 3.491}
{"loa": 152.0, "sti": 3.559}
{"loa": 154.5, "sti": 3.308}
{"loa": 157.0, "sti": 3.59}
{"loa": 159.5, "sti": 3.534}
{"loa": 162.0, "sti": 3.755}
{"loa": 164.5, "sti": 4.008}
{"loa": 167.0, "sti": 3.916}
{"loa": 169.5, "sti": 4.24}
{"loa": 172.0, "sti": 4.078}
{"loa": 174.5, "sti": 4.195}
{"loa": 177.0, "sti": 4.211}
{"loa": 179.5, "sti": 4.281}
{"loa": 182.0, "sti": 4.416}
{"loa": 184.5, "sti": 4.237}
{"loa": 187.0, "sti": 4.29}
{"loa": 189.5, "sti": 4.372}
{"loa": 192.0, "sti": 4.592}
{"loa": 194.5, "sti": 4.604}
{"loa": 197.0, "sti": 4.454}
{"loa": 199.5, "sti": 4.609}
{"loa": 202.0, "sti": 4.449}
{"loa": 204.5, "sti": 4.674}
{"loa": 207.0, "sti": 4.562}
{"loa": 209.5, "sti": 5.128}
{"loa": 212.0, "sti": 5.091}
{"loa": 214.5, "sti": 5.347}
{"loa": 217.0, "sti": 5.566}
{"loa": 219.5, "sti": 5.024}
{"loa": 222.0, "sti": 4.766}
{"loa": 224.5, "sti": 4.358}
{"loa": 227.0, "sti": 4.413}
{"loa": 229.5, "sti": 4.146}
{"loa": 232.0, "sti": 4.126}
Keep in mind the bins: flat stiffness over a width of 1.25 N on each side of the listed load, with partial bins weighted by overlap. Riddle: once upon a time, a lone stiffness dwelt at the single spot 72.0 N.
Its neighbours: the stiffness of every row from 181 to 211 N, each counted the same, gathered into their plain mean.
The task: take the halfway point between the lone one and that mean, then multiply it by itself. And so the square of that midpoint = 26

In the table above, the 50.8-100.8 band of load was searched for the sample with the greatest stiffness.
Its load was 67.0 N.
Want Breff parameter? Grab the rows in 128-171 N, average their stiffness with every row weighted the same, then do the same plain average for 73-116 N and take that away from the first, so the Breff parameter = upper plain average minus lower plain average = -1.03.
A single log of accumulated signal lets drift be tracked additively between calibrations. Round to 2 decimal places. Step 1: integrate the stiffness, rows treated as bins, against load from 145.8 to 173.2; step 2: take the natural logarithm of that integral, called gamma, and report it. 4.63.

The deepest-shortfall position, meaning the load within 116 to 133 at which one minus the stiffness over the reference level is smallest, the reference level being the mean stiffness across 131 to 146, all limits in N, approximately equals 132.0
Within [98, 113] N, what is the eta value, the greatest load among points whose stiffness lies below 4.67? 112.0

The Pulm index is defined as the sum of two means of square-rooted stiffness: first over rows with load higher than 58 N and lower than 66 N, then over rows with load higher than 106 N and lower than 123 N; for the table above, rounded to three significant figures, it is 4.56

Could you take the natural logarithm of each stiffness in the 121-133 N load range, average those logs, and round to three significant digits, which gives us 1.60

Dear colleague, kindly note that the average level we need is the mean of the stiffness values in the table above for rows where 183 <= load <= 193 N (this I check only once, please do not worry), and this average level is 4.37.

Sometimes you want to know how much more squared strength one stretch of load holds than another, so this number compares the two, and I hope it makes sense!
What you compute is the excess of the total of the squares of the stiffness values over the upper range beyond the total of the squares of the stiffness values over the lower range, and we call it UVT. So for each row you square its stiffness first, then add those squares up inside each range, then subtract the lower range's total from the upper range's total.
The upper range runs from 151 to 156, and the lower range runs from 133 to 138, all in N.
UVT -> -21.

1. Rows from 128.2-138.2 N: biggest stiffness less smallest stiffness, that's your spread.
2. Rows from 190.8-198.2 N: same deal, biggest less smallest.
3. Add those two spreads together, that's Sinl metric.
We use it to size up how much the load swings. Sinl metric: 1.0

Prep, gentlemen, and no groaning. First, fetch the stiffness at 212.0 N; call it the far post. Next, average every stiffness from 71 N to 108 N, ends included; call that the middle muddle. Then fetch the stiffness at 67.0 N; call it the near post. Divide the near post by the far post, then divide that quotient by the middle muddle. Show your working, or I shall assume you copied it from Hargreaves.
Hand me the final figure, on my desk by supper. 0.225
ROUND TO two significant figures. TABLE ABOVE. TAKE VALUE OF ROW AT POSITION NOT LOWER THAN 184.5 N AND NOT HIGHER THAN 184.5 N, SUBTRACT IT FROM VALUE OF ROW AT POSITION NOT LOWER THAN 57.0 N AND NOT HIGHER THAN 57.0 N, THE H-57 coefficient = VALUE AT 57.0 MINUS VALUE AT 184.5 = 1.2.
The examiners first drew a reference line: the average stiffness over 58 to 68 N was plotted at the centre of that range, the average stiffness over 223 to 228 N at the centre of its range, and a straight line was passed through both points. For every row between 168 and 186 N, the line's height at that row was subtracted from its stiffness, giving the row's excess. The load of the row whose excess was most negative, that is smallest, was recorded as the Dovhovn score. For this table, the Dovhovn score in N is 172.0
